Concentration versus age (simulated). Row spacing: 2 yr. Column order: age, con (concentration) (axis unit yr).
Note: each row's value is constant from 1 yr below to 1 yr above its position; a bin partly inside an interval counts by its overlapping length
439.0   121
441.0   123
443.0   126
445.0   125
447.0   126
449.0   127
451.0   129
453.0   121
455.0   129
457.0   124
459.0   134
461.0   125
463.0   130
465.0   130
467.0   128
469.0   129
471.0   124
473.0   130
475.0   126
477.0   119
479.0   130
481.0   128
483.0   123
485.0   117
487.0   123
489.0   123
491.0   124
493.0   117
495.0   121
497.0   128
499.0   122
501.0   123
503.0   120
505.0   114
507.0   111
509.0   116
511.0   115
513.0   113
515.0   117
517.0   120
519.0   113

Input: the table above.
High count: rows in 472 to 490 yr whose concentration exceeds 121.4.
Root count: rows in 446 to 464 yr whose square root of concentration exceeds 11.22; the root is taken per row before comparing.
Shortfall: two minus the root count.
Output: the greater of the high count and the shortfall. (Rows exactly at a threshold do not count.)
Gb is 7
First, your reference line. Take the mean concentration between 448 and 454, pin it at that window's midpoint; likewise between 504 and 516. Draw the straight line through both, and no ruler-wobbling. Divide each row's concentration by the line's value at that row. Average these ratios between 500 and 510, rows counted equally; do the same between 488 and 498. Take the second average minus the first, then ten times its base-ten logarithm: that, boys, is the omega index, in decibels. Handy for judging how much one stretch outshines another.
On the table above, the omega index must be -15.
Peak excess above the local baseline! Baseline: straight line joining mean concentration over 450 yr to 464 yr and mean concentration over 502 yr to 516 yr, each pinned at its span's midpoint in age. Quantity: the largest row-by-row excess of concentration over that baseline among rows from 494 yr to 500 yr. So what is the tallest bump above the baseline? 10.0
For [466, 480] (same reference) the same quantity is 7.8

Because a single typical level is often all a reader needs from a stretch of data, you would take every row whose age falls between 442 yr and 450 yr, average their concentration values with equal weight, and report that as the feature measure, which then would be 126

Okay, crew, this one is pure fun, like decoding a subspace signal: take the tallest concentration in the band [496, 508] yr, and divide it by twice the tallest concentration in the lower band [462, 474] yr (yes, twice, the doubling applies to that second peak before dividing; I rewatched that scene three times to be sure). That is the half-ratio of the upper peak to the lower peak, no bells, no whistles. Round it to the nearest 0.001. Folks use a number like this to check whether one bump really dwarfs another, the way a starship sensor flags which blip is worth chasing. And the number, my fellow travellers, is 0.492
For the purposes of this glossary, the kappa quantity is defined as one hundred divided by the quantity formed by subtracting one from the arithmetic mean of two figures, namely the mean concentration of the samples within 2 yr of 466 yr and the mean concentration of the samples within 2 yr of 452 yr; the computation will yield 0.794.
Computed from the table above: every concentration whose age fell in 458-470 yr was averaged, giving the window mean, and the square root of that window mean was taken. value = 11.4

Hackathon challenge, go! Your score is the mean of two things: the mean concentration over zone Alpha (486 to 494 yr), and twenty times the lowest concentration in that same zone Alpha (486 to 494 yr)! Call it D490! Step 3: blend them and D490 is 1231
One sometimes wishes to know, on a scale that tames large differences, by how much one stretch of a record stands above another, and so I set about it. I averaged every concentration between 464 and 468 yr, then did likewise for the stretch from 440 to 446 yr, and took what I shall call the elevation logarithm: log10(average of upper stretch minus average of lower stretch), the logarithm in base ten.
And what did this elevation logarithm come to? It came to 0.6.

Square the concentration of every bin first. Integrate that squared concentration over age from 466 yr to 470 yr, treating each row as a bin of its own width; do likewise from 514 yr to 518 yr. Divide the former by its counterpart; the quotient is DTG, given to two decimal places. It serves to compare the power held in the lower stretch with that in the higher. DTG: 1.18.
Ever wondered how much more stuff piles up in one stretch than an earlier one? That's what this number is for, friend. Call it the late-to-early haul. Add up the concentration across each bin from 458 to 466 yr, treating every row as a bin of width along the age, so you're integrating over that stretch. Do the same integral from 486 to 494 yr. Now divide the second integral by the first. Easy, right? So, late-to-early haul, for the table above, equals 0.938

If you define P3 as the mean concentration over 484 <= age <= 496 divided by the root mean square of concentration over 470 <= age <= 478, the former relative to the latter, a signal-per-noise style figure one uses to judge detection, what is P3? 0.97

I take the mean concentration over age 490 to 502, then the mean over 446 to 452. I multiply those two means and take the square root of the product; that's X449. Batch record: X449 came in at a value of 125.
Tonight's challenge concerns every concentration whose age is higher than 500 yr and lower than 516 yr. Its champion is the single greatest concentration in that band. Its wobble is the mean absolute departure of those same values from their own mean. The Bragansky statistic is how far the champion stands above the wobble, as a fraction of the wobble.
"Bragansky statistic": 41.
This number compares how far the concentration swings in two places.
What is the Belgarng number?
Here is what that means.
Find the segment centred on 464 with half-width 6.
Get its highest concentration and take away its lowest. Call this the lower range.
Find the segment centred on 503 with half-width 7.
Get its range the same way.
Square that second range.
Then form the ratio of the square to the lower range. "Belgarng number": 32.1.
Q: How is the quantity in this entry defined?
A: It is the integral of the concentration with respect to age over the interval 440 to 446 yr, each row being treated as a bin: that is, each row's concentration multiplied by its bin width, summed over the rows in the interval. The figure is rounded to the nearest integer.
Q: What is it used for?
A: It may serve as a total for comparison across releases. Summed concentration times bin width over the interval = 748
